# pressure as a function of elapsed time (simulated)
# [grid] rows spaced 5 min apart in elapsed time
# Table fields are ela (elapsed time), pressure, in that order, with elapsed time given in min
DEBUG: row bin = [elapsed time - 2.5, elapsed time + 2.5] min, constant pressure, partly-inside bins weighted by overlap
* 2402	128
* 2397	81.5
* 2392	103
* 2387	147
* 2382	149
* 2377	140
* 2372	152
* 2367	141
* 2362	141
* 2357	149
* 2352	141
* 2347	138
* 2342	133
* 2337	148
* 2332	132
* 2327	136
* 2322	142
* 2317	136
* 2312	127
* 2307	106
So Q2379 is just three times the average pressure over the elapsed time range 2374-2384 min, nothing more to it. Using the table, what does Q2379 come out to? 434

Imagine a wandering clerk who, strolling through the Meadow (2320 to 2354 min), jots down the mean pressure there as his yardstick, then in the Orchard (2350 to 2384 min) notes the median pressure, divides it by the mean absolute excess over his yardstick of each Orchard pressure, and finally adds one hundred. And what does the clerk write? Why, 123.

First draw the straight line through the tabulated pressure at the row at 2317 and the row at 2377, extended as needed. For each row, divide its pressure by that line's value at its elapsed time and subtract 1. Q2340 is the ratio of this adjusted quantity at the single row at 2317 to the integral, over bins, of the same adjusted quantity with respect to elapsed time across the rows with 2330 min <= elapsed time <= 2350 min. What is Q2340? 0.000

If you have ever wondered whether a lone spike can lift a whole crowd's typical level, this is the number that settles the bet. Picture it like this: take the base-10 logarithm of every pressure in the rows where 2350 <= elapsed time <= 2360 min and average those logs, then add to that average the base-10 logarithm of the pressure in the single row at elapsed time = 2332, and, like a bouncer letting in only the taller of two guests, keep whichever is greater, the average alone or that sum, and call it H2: 4.28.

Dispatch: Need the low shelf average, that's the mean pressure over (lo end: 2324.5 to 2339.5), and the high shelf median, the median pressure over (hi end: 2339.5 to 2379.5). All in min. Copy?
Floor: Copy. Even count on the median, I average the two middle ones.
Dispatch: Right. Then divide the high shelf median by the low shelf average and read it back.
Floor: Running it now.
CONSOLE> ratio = 1.02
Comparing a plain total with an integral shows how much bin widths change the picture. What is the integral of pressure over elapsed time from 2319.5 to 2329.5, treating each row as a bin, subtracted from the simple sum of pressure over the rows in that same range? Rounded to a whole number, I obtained -1112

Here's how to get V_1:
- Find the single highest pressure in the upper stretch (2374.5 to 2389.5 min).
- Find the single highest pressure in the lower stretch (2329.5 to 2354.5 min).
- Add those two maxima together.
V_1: 297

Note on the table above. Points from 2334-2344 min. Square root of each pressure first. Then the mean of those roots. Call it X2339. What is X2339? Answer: 11.8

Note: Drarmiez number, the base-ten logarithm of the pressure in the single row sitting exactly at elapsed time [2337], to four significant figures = 2.170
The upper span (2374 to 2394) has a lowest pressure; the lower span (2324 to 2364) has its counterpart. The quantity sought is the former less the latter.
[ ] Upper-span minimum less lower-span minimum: -29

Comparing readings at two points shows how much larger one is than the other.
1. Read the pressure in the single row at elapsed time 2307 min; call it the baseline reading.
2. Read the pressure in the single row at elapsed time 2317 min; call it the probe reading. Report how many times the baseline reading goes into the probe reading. 1.28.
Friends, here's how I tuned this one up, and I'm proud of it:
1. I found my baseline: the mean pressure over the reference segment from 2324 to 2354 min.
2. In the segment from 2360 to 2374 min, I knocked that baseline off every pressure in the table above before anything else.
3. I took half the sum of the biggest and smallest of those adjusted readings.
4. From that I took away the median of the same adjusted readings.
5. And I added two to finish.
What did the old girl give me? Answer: 7.5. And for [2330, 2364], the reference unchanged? 1.5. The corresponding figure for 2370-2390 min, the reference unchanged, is 0.0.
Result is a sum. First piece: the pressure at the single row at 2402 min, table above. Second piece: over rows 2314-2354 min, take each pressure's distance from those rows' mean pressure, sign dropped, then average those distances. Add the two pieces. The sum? 132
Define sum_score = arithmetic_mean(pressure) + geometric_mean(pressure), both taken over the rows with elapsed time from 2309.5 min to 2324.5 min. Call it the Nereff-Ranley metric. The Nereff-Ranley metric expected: 270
